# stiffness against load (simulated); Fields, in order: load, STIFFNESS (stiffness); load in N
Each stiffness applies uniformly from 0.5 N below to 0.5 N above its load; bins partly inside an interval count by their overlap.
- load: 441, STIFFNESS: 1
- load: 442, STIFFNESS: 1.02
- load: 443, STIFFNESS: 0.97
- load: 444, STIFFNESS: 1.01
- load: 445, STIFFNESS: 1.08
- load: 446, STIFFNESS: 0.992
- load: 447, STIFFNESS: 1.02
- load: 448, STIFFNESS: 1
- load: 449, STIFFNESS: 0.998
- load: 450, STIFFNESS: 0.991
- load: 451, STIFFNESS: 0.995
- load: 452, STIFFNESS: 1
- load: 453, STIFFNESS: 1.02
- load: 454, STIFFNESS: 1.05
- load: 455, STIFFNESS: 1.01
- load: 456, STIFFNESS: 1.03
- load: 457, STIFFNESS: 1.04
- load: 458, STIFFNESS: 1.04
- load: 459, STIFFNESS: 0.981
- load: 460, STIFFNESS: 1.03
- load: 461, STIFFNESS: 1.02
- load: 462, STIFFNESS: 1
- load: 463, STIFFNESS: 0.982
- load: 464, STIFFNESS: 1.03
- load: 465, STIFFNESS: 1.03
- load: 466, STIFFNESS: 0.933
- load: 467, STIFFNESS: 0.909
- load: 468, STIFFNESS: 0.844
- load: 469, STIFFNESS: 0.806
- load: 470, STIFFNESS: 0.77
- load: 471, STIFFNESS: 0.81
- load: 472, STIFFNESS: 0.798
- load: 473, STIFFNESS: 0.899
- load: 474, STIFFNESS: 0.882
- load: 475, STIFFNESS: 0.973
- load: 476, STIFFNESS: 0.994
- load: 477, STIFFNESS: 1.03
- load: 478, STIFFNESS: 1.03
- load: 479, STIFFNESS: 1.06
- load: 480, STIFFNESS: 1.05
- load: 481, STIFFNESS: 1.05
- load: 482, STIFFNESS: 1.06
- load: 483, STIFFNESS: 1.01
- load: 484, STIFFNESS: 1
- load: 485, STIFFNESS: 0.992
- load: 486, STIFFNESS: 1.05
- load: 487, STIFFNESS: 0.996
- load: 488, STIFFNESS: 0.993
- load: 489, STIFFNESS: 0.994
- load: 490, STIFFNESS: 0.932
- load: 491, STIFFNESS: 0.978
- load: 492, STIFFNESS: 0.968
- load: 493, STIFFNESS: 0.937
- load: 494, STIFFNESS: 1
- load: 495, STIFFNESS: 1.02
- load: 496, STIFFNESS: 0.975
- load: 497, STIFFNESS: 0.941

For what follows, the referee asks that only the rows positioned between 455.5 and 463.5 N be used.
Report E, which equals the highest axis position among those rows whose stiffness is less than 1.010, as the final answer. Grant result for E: 463 N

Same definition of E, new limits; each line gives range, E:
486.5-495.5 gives 494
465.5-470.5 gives 470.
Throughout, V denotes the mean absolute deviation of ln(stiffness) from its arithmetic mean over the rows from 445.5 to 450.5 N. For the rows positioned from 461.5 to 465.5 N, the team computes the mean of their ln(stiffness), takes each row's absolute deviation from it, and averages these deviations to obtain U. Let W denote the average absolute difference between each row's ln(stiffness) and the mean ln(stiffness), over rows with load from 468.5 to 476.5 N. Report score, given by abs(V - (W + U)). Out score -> 0.09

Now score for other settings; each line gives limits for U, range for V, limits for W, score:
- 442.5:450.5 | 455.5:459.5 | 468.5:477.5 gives 0.09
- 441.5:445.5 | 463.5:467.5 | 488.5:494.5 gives 0.00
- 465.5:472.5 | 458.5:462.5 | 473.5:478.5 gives 0.09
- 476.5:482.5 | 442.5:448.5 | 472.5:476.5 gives 0.04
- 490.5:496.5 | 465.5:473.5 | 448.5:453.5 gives 0.03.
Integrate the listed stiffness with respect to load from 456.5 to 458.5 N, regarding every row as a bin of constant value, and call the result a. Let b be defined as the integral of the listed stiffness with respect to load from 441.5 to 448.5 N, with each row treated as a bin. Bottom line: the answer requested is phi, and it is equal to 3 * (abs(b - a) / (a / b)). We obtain 51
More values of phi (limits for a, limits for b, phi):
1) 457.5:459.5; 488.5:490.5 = 0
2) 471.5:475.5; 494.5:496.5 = 3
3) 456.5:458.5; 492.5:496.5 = 11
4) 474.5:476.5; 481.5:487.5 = 39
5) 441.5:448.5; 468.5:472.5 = 5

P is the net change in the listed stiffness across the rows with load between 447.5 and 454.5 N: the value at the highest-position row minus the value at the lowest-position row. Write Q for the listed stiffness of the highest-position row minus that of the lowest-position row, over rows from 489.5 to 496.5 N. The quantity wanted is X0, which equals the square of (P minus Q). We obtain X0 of 0.000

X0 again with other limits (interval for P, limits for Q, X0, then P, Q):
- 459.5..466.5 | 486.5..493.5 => 0.001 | -0.10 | -0.06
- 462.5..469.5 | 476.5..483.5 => 0.024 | -0.18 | -0.02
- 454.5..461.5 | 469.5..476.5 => 0.046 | 0.01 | 0.22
